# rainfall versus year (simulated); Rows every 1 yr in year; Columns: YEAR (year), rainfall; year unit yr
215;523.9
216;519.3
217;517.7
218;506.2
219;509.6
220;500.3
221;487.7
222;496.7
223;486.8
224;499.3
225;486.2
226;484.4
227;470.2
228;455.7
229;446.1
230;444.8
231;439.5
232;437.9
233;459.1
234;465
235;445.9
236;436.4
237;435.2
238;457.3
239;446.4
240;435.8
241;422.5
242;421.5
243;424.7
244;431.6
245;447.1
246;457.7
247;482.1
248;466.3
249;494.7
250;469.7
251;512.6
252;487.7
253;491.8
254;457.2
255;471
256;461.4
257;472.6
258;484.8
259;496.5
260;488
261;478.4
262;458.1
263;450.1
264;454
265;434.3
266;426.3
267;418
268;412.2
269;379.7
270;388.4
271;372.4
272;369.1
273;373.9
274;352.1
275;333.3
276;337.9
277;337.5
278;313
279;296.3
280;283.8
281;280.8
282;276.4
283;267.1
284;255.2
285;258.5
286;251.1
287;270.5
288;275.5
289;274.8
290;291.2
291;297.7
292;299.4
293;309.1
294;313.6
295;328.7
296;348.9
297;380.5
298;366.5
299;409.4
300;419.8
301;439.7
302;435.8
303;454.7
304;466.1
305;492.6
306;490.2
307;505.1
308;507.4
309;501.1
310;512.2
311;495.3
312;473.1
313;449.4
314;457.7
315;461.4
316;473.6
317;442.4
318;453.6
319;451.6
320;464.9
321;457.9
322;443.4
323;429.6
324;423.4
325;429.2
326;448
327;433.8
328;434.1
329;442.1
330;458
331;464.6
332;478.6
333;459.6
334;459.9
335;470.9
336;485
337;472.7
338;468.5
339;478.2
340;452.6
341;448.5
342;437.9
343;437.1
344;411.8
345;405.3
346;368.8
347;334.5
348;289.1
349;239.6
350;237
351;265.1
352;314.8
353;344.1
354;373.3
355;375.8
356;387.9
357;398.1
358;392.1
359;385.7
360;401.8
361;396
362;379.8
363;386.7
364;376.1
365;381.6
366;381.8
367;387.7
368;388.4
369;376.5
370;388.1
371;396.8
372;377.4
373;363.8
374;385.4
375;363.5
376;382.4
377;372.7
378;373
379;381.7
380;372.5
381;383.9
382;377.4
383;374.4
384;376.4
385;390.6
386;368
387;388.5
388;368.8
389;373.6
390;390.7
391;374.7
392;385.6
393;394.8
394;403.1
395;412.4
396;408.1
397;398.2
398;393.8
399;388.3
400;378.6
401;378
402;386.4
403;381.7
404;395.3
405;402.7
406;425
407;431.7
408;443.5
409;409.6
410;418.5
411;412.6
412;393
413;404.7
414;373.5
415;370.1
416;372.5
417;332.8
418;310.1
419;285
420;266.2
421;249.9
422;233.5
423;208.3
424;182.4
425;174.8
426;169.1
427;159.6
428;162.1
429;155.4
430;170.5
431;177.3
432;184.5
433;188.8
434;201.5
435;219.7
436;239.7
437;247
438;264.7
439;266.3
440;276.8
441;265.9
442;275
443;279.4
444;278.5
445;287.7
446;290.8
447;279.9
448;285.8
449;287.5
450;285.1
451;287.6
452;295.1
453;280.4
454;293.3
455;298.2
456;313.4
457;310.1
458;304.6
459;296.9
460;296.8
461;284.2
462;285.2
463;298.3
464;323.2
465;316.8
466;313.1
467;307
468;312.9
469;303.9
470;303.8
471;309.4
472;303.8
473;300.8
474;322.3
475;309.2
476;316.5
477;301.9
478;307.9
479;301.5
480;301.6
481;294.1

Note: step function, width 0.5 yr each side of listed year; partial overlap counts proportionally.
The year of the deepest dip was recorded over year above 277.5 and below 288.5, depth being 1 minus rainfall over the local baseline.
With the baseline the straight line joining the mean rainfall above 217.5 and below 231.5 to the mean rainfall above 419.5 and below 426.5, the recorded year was 286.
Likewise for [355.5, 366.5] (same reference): 356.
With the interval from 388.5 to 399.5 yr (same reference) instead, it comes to 389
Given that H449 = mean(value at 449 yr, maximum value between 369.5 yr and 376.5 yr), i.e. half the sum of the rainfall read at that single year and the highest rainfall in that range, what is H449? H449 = 342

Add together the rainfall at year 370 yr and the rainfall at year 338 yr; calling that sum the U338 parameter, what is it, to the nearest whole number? 857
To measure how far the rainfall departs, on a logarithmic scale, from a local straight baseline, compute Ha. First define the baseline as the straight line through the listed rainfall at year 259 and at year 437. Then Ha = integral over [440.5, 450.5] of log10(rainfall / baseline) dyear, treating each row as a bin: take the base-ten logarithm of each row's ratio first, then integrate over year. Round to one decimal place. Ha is 0.8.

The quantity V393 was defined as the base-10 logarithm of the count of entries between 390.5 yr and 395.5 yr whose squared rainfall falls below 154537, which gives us 0.30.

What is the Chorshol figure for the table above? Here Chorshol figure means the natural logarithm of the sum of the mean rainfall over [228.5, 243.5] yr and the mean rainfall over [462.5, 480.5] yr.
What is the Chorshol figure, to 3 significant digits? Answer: 6.62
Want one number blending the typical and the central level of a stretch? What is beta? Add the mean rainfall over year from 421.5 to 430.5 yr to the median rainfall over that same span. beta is 350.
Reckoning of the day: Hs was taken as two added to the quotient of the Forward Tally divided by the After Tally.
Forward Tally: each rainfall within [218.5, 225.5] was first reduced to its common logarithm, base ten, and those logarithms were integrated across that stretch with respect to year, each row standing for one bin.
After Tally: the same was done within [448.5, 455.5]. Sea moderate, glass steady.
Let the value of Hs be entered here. 3.09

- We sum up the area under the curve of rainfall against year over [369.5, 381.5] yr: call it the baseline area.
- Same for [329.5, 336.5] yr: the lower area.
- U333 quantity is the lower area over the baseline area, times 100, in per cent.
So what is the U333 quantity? 72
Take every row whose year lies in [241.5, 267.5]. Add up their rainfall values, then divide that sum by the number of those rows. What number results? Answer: 463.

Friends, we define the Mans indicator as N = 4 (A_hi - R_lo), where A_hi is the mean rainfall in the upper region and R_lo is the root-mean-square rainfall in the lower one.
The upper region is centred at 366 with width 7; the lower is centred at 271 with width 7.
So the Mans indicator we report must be 16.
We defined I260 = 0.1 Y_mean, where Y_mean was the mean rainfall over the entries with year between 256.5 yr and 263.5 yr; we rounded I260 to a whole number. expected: 48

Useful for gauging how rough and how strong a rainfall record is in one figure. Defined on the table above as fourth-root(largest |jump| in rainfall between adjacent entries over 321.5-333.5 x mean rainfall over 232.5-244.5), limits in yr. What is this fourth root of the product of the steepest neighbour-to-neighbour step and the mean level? 9.6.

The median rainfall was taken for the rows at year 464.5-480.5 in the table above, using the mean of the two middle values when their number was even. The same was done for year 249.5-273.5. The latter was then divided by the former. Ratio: 1.5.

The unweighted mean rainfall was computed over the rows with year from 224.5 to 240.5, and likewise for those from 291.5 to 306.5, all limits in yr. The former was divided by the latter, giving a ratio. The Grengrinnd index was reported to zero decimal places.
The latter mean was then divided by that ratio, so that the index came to 348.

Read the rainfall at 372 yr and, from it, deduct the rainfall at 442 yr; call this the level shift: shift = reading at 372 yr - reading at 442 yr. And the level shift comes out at 102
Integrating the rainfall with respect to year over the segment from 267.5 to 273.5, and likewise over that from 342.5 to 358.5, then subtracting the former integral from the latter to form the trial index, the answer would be 3279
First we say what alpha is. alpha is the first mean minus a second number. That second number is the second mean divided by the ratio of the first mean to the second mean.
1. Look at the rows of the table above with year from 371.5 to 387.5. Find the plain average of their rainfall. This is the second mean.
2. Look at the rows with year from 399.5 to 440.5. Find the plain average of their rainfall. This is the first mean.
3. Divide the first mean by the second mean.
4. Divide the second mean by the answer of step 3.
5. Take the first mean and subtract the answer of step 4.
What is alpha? -186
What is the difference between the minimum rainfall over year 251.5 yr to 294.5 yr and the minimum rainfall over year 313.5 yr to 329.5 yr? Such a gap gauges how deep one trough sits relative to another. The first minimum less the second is -172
